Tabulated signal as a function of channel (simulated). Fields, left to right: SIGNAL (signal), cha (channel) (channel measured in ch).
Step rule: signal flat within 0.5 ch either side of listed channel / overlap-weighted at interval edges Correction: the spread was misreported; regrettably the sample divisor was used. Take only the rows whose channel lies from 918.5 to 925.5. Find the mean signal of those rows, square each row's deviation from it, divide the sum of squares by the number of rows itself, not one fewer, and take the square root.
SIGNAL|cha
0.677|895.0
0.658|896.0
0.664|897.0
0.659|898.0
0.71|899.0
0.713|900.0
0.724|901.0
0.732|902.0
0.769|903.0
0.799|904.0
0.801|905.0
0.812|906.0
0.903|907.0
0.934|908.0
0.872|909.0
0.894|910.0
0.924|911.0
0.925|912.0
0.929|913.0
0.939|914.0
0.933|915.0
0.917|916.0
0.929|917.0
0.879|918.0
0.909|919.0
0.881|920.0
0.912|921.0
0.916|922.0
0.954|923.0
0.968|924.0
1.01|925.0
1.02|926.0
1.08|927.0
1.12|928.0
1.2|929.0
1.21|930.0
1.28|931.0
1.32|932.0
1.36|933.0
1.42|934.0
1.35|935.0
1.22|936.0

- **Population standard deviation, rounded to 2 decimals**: 0.04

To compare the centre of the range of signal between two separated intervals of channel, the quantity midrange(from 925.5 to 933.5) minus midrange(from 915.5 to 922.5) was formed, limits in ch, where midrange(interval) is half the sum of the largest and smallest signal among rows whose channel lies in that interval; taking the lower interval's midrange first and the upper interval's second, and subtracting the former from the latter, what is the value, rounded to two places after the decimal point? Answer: 0.29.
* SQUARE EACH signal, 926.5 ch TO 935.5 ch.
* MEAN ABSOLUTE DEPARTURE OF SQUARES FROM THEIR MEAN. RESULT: 0.24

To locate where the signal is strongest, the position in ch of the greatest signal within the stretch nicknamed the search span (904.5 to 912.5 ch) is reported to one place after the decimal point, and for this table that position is 908.0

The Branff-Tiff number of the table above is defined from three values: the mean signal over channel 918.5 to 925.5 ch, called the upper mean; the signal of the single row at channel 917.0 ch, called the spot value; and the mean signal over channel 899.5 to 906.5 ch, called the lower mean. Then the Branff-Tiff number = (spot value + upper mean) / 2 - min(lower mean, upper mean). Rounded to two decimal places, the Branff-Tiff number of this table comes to 0.17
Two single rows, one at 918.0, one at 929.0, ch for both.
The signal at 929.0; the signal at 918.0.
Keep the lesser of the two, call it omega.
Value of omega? 0.88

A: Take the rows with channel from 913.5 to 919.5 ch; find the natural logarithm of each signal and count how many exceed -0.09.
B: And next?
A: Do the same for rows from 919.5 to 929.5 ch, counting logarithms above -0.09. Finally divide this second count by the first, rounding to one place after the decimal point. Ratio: 2.0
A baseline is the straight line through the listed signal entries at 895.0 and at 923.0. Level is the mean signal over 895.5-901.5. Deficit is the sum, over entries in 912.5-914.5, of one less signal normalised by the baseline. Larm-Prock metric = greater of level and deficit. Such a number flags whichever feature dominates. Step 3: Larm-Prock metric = 0.688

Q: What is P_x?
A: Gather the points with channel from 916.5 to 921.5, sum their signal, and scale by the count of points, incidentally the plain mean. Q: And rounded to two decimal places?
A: 0.90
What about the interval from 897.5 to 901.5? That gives 0.70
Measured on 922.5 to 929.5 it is 1.05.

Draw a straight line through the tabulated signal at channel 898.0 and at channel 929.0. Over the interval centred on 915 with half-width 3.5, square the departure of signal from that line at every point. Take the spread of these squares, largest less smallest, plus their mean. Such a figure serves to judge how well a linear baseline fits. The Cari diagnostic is 0.020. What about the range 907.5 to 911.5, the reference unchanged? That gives 0.013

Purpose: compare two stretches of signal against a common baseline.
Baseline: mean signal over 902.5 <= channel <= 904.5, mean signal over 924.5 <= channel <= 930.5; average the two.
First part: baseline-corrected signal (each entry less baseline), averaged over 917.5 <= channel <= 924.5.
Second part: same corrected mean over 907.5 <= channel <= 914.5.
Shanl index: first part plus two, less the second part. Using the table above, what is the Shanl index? 2.00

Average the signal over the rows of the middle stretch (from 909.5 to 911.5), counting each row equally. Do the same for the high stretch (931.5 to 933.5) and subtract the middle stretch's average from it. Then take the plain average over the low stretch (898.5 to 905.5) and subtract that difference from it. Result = 0.32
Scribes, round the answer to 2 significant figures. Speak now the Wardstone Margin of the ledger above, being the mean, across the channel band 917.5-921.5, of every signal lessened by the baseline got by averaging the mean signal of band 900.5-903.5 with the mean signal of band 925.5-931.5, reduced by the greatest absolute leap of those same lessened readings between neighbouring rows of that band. -0.082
